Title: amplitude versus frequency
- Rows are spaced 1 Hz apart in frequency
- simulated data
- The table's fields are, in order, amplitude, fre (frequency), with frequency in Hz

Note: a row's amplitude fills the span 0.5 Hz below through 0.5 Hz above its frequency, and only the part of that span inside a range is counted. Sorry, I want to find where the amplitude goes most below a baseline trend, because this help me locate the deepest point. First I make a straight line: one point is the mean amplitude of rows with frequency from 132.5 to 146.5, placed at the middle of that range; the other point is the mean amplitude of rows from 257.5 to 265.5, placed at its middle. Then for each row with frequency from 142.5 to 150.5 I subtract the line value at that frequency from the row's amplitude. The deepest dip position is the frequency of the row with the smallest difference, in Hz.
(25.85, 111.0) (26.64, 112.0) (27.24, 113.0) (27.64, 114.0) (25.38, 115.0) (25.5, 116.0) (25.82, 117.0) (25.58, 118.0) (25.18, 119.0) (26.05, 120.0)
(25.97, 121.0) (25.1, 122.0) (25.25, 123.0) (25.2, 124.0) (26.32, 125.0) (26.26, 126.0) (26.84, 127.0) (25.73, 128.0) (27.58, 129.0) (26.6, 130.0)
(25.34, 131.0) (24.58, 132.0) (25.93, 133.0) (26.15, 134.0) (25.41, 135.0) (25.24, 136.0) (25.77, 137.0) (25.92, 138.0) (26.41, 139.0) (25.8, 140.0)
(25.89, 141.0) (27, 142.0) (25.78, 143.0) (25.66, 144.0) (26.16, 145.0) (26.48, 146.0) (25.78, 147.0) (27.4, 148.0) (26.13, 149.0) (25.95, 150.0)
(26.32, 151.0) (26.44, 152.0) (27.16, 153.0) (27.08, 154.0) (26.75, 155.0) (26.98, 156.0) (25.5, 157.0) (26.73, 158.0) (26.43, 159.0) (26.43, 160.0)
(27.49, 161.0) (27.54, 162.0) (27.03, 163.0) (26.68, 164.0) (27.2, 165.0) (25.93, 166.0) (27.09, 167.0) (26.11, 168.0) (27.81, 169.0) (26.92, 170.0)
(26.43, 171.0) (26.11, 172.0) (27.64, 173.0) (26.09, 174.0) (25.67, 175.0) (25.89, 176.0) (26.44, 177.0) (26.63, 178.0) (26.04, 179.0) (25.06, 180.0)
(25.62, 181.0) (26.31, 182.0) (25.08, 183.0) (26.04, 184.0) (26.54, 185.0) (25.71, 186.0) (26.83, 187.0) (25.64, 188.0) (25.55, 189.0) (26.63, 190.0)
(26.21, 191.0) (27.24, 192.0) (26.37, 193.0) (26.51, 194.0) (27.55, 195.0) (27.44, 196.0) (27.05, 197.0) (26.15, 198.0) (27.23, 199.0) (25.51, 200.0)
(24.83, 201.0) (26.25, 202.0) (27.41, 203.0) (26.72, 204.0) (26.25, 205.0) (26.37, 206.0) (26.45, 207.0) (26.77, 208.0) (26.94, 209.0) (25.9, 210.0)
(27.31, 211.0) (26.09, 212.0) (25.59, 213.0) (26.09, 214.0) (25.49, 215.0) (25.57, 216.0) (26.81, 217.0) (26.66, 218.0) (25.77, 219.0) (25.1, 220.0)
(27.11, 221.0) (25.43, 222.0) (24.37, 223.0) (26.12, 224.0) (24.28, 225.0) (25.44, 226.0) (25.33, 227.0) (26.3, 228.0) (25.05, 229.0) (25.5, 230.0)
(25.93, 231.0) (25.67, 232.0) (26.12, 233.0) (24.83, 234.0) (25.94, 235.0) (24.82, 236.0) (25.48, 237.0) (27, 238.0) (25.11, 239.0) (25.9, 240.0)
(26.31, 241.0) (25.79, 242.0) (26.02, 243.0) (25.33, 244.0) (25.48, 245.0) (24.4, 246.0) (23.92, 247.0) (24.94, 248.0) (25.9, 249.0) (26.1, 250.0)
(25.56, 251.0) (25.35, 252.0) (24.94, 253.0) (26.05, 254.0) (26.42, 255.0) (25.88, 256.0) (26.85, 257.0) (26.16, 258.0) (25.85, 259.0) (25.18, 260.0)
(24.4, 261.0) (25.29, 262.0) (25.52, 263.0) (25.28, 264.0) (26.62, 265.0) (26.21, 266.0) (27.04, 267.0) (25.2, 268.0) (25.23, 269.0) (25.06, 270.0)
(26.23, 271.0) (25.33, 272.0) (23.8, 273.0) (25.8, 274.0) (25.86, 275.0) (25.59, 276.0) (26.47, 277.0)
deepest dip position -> 144.0 Hz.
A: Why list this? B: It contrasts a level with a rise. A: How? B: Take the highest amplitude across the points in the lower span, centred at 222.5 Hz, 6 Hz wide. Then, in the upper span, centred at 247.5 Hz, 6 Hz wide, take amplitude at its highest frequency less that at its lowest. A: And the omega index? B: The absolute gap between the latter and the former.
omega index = 26.5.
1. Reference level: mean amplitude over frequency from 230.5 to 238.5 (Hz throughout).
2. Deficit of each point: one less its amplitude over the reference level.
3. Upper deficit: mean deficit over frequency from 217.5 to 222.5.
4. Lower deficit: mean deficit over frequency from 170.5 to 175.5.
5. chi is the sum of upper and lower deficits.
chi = -0.037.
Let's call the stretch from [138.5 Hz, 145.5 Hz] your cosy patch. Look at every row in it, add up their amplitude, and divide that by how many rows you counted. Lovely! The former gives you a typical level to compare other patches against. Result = 26.1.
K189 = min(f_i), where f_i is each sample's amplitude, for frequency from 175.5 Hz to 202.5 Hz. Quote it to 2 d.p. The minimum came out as 24.83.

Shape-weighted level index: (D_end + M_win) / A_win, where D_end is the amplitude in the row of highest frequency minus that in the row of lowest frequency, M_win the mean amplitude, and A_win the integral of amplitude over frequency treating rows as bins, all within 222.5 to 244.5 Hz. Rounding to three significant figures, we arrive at 0.0472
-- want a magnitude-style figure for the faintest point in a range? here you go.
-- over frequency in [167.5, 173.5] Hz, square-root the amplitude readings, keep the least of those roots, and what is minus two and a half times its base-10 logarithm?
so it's -1.77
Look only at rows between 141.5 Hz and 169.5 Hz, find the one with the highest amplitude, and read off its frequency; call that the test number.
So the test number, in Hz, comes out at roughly 169.0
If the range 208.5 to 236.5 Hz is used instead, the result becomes 211.0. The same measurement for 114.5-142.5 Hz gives 129.0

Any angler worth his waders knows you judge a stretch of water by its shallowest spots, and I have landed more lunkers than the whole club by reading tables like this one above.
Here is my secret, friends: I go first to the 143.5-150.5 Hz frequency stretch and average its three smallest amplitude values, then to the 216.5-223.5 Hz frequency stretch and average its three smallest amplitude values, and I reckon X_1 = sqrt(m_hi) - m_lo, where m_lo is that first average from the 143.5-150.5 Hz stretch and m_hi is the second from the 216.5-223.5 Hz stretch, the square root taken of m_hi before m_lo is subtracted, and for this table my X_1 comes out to -20.8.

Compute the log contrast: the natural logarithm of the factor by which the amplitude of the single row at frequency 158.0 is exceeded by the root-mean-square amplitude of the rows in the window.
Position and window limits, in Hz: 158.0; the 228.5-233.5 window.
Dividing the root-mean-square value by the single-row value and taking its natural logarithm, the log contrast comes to -0.041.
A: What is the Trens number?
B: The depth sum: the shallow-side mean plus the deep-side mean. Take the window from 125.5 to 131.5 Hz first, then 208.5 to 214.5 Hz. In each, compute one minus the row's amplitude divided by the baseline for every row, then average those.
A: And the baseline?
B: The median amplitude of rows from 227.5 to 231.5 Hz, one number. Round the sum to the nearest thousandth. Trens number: -0.050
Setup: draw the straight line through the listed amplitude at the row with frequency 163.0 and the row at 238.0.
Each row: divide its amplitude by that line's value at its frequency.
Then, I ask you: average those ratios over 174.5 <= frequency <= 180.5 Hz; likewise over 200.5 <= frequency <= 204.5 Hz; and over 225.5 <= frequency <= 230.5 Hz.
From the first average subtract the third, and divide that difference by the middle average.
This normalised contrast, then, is 0.016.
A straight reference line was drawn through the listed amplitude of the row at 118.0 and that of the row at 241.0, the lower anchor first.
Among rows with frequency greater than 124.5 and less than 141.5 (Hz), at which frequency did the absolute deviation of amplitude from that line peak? 129.0 Hz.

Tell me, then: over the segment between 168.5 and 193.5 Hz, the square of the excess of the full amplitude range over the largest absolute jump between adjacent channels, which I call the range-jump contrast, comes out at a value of 1.4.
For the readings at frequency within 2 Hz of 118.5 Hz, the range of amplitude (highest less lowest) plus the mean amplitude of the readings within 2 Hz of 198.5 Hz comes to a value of 27.4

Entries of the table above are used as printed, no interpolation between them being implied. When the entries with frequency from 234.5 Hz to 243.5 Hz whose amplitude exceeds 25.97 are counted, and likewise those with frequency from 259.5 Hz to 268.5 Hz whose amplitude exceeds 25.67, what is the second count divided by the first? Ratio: 1.00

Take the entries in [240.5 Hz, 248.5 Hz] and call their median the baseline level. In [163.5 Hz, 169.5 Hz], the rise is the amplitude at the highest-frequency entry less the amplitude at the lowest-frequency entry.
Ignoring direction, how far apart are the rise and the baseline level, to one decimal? 24.3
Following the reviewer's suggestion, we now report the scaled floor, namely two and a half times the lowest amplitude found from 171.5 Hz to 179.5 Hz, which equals 64.2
